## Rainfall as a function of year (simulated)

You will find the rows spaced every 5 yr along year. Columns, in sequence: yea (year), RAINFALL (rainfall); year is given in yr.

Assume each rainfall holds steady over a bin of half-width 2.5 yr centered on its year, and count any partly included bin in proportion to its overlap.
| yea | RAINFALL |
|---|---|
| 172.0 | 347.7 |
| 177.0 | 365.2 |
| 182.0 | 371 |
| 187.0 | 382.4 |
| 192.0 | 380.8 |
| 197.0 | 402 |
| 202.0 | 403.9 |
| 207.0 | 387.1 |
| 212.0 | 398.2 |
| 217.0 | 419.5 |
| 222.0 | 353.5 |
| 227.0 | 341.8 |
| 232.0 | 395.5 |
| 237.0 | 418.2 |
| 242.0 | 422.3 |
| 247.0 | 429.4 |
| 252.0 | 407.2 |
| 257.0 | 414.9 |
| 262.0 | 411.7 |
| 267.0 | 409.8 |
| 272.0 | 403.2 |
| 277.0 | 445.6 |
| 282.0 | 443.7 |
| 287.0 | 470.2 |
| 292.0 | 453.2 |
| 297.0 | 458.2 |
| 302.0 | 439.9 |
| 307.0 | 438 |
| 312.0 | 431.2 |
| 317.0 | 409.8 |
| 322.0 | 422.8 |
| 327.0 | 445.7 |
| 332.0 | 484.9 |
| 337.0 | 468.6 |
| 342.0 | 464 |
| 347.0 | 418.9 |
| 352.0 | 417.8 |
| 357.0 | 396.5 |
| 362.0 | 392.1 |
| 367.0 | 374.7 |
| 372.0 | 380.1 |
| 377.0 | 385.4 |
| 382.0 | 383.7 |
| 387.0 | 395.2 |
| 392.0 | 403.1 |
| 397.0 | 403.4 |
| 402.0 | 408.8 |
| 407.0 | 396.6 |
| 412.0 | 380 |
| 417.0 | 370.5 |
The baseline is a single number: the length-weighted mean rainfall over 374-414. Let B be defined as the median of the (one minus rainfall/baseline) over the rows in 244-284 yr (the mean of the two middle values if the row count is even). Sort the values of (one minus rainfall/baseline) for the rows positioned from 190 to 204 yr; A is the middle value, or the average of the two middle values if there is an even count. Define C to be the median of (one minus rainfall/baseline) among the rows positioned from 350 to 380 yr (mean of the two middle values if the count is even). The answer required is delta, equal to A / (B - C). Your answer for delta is 0.3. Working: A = -0.019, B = -0.05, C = 0.01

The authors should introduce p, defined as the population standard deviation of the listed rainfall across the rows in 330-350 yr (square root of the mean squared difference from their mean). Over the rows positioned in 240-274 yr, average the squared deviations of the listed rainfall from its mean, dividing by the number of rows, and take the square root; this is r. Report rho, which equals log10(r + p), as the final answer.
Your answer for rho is 1.52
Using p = 24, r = 8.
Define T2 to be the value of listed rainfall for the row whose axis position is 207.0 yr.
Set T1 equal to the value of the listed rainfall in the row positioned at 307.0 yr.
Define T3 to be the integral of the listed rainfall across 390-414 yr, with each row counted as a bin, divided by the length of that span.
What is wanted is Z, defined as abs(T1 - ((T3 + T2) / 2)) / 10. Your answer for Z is 4.5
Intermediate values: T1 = 438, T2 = 387.1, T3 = 399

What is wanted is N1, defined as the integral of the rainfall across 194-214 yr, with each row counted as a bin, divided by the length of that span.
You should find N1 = 397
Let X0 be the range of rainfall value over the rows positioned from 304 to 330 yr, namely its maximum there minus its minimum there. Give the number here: 36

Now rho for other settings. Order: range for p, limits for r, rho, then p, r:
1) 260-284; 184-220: 1.49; 18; 13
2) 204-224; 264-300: 1.67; 24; 23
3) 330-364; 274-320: 1.70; 35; 16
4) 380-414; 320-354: 1.54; 10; 25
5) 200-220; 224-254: 1.61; 12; 29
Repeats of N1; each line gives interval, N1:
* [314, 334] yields 439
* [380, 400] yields 397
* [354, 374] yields 387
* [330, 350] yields 457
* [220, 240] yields 379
